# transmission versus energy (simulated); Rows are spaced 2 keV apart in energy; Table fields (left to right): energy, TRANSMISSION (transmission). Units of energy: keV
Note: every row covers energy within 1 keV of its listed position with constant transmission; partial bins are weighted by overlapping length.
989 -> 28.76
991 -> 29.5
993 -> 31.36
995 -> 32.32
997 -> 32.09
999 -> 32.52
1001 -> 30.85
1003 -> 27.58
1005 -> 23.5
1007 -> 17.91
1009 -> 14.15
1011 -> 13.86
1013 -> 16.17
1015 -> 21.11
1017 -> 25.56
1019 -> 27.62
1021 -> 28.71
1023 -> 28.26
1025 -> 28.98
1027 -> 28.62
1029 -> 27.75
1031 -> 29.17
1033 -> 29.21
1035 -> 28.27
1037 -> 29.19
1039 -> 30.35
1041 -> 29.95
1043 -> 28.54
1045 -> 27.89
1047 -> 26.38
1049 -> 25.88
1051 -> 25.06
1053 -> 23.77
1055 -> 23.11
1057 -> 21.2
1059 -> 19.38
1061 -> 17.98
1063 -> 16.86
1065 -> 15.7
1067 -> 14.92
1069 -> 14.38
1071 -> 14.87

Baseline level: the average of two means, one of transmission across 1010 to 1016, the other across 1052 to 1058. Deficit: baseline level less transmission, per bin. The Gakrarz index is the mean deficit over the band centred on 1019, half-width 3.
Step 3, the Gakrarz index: -7.4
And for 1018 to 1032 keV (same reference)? -8.6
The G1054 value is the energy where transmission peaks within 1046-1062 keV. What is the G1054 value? 1047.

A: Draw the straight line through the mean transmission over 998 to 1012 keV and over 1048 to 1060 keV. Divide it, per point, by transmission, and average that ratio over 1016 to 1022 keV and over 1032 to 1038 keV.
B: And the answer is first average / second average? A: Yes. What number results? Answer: 1.06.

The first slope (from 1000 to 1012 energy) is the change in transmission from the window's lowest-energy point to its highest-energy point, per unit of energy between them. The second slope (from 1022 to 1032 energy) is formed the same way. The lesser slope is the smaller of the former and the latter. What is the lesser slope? -1.7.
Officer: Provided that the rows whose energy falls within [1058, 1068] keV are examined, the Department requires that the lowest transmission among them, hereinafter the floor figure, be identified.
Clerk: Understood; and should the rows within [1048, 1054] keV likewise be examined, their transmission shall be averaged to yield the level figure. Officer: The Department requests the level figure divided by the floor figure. 1.7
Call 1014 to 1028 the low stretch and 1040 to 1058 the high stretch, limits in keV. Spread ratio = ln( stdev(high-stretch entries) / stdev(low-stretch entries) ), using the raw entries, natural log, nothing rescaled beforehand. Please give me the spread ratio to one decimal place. 0.0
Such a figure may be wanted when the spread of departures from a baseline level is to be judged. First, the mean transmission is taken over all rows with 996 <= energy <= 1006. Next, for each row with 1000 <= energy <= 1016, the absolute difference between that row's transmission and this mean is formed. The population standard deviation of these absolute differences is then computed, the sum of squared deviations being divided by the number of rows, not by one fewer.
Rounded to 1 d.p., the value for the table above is 5.3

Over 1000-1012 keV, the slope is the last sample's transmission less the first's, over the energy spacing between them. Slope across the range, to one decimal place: -1.7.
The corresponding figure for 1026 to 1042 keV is 0.1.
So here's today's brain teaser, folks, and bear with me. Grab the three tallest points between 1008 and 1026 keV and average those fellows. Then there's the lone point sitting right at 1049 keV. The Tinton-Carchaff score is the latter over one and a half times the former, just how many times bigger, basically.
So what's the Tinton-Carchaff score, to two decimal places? 0.60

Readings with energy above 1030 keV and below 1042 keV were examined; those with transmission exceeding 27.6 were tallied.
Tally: 6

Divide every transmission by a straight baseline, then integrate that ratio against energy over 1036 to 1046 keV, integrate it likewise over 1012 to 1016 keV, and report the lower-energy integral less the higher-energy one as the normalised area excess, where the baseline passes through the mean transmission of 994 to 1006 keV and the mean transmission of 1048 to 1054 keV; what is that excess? -9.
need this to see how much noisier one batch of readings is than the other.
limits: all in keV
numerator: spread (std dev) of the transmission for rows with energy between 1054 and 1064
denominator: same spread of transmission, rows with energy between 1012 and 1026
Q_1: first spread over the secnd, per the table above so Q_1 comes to 0.5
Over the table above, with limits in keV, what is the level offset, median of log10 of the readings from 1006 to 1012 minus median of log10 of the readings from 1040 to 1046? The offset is -0.30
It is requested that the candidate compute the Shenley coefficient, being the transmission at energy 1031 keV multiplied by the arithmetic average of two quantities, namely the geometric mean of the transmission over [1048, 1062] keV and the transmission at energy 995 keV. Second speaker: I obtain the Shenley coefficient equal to 795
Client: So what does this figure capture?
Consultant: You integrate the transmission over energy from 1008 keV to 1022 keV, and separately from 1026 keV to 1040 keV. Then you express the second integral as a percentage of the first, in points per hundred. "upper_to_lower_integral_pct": 138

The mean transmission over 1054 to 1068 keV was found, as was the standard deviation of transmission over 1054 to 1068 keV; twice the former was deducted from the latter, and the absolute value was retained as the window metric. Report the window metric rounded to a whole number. 34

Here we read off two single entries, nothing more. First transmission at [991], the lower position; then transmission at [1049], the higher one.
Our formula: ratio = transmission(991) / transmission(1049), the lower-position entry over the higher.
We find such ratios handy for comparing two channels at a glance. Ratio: 1.1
